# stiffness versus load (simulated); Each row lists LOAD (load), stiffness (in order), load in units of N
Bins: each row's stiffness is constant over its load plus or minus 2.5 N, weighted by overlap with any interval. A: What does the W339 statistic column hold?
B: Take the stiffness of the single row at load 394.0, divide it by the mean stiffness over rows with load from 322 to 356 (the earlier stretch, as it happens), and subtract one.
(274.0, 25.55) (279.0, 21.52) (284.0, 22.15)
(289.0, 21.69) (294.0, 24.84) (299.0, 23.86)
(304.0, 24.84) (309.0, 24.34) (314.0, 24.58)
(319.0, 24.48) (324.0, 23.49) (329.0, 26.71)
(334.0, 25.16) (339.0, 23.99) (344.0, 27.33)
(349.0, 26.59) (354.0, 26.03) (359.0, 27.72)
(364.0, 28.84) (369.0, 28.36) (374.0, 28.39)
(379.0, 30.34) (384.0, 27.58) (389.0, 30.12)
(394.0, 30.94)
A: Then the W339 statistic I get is 0.21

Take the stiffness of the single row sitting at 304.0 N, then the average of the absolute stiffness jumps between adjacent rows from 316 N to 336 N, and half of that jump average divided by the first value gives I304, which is 0.039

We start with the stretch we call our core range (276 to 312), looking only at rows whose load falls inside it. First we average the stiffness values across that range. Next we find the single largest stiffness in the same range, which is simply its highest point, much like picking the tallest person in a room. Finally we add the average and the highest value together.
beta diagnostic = 48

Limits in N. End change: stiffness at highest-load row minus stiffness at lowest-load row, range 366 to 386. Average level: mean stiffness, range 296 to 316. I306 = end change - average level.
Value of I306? -25.2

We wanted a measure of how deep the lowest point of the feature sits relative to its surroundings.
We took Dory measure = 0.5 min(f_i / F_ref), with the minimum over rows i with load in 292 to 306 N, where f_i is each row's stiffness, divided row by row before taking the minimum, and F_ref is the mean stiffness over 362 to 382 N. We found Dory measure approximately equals 0.412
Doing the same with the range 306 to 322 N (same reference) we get 0.420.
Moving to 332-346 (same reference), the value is 0.414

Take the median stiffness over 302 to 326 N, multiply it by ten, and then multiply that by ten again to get 2448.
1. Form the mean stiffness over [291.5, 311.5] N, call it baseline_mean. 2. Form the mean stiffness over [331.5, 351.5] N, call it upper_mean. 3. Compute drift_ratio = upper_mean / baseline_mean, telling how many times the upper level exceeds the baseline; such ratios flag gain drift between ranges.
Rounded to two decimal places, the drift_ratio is 1.05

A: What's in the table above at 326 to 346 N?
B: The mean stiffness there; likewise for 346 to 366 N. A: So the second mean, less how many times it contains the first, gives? 26.2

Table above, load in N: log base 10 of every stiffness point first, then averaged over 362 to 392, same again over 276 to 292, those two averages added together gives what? 2.80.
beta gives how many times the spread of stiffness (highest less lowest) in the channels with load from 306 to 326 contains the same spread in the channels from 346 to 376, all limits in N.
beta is 0.39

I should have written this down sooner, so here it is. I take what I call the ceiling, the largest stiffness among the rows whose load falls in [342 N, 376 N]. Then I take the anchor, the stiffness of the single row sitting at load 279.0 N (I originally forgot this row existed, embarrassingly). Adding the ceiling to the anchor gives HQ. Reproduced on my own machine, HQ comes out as 50.4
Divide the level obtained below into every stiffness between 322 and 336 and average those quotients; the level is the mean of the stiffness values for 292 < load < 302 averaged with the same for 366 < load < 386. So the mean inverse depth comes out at 1.06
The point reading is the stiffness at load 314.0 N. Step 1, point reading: 24.58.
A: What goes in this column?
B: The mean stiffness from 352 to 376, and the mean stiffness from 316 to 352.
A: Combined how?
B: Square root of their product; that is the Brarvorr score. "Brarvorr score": 26.6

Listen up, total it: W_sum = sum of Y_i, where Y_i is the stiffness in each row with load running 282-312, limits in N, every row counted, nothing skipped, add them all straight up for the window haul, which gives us 142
